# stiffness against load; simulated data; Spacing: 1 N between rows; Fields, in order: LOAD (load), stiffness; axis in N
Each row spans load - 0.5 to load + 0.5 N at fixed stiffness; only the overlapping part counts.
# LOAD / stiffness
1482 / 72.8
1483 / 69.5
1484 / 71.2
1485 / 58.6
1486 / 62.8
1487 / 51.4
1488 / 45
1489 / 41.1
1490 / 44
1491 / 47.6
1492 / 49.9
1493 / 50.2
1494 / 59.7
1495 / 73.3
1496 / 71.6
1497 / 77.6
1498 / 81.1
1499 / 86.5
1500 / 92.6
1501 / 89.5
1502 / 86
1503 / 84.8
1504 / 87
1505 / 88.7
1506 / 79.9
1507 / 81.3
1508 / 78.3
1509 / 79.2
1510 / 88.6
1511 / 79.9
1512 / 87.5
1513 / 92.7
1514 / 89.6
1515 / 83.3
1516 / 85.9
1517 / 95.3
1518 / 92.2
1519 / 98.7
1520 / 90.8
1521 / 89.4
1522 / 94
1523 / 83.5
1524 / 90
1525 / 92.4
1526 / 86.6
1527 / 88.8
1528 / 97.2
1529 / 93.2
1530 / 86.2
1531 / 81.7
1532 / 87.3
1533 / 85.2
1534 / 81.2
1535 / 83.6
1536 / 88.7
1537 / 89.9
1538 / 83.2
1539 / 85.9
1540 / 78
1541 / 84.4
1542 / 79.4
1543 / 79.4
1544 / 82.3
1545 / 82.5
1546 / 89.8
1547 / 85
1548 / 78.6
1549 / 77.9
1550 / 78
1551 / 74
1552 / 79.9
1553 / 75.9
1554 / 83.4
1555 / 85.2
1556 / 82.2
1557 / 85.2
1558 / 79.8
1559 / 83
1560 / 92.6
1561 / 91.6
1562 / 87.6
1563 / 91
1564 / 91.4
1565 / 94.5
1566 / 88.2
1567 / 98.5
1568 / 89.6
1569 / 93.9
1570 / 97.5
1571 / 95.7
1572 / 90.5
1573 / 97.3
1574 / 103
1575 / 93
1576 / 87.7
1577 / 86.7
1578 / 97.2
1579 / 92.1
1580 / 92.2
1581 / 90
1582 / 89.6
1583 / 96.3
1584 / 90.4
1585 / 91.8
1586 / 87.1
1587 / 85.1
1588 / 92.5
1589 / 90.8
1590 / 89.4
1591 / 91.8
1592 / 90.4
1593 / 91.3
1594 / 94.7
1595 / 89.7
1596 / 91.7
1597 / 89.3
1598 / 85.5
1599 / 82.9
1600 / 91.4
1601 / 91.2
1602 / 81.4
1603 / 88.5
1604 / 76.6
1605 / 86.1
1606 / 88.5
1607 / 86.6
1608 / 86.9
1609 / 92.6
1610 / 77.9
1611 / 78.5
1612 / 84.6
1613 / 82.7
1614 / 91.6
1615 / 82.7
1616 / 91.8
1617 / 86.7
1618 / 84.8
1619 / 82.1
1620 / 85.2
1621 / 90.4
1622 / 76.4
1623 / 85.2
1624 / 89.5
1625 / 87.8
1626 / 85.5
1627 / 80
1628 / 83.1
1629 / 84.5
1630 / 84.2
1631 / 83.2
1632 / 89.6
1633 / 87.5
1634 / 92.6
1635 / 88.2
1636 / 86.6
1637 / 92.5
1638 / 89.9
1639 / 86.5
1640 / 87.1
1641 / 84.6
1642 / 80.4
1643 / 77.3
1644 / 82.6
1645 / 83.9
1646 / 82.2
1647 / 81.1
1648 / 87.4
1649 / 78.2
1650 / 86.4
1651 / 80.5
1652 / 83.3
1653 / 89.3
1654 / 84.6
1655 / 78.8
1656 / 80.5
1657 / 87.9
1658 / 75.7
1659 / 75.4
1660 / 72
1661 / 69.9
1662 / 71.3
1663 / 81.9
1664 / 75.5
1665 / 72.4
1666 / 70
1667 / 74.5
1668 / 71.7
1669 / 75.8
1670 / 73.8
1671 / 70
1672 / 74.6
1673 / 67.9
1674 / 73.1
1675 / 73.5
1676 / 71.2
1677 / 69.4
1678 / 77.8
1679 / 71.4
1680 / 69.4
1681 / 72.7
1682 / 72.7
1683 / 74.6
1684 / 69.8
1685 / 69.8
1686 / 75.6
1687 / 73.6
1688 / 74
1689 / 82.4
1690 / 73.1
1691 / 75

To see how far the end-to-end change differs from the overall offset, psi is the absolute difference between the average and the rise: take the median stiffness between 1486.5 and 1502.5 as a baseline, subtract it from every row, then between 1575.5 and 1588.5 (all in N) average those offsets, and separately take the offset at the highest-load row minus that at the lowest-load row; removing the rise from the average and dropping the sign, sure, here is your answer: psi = 20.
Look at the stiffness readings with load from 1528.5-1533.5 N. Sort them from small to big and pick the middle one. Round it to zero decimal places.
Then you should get 86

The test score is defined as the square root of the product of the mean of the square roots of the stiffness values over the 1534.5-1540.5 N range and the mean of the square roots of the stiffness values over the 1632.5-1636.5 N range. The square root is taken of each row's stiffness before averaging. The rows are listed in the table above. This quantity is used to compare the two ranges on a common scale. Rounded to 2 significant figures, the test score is 9.3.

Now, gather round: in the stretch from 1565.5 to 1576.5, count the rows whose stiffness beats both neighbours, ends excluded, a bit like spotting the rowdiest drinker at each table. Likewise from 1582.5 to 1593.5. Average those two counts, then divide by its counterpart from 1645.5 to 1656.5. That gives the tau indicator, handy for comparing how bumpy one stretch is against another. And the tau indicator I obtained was 1.00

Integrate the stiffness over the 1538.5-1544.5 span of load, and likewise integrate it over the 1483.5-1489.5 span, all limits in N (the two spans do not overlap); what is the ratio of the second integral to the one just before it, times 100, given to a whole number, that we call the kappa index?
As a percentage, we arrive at 67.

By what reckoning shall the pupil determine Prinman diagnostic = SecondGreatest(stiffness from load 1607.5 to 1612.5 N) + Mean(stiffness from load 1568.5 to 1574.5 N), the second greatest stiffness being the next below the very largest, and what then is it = 183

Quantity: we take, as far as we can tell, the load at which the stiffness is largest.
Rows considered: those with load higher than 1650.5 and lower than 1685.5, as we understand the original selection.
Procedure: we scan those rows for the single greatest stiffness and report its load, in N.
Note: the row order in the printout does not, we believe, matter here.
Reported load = 1653 N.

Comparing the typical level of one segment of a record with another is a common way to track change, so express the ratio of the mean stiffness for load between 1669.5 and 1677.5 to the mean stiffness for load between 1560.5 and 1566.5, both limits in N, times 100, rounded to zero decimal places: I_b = 79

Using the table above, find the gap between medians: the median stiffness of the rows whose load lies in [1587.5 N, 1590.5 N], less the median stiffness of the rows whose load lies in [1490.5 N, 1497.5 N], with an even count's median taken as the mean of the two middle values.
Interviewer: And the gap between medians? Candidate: 31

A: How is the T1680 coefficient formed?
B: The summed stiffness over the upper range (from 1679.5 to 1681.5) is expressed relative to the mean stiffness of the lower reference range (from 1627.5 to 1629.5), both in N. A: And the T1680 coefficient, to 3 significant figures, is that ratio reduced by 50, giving -48.3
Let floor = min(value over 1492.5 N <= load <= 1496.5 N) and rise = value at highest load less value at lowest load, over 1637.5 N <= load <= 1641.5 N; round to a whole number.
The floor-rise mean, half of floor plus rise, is 22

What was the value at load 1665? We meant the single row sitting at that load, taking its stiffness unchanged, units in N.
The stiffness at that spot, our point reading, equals 72.4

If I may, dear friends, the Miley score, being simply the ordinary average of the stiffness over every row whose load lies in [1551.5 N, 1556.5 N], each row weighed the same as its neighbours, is 81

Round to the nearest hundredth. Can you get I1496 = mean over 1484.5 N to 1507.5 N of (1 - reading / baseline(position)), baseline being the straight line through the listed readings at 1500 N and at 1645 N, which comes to 0.25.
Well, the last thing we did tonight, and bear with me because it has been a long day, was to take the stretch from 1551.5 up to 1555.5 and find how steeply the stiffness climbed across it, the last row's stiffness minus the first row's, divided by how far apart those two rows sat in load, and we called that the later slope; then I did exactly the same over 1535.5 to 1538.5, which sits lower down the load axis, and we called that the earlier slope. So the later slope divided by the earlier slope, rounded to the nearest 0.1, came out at -0.6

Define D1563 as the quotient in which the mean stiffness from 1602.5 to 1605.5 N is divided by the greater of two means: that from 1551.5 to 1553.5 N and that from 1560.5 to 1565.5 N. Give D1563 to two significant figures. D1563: 0.92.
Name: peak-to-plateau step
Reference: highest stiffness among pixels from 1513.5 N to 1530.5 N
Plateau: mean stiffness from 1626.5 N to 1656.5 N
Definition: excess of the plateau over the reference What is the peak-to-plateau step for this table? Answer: -14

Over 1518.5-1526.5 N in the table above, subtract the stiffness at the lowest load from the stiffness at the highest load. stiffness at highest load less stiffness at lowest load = -12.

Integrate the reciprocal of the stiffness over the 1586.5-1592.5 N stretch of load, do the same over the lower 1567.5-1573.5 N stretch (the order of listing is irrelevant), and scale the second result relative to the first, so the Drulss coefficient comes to 0.96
